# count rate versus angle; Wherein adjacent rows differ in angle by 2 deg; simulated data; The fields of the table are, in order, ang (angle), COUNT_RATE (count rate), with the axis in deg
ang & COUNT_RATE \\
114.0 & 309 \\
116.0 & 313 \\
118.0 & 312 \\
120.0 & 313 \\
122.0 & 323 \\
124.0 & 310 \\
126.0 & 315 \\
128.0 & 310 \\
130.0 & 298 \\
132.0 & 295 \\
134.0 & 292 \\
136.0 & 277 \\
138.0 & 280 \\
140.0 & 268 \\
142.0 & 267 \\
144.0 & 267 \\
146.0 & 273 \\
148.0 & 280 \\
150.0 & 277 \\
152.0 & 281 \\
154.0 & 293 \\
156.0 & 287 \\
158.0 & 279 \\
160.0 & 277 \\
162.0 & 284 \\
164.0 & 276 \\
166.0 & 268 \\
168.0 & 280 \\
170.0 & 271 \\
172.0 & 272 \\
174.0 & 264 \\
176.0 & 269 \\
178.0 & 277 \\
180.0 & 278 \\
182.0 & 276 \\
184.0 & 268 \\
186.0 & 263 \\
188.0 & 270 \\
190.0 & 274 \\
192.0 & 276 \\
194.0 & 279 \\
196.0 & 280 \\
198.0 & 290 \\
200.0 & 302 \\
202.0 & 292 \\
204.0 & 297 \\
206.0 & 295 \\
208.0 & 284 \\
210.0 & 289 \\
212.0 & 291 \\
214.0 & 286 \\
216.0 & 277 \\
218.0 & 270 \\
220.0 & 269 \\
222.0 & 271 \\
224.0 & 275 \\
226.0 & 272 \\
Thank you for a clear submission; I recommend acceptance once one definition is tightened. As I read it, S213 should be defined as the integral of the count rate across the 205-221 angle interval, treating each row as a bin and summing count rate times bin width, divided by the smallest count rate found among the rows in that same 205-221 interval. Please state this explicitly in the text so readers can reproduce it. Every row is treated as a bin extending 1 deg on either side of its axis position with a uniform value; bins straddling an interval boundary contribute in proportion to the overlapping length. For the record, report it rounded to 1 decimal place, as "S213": 16.8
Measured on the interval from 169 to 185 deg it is 16.5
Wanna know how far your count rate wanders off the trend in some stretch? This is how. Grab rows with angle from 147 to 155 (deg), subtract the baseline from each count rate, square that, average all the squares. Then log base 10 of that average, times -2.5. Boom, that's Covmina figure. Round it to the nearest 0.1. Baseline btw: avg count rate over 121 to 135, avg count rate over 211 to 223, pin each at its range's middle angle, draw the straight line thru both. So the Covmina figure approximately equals -6.2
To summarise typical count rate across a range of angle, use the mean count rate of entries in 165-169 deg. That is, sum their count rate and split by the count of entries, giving 274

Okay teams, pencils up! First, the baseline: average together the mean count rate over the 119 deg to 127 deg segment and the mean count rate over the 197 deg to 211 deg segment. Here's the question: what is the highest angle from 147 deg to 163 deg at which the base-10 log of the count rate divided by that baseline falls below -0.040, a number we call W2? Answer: 160.0 deg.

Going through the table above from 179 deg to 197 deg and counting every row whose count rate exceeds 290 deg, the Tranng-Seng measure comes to 0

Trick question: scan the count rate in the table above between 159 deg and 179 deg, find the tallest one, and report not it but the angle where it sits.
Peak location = 162.0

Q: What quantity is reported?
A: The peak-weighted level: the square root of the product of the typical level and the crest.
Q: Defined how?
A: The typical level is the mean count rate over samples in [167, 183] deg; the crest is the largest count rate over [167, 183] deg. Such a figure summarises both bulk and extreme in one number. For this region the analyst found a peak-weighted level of 277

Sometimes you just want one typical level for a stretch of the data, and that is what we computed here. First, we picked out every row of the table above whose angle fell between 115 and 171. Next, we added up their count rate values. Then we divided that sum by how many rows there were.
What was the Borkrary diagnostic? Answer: 288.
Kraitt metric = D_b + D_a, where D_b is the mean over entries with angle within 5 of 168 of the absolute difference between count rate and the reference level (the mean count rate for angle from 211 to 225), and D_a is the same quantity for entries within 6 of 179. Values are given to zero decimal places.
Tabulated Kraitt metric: 10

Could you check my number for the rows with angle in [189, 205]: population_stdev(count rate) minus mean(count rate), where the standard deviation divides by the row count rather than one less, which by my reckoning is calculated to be -277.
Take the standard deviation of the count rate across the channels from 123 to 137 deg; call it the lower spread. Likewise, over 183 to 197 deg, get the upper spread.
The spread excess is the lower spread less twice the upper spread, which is 0.8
